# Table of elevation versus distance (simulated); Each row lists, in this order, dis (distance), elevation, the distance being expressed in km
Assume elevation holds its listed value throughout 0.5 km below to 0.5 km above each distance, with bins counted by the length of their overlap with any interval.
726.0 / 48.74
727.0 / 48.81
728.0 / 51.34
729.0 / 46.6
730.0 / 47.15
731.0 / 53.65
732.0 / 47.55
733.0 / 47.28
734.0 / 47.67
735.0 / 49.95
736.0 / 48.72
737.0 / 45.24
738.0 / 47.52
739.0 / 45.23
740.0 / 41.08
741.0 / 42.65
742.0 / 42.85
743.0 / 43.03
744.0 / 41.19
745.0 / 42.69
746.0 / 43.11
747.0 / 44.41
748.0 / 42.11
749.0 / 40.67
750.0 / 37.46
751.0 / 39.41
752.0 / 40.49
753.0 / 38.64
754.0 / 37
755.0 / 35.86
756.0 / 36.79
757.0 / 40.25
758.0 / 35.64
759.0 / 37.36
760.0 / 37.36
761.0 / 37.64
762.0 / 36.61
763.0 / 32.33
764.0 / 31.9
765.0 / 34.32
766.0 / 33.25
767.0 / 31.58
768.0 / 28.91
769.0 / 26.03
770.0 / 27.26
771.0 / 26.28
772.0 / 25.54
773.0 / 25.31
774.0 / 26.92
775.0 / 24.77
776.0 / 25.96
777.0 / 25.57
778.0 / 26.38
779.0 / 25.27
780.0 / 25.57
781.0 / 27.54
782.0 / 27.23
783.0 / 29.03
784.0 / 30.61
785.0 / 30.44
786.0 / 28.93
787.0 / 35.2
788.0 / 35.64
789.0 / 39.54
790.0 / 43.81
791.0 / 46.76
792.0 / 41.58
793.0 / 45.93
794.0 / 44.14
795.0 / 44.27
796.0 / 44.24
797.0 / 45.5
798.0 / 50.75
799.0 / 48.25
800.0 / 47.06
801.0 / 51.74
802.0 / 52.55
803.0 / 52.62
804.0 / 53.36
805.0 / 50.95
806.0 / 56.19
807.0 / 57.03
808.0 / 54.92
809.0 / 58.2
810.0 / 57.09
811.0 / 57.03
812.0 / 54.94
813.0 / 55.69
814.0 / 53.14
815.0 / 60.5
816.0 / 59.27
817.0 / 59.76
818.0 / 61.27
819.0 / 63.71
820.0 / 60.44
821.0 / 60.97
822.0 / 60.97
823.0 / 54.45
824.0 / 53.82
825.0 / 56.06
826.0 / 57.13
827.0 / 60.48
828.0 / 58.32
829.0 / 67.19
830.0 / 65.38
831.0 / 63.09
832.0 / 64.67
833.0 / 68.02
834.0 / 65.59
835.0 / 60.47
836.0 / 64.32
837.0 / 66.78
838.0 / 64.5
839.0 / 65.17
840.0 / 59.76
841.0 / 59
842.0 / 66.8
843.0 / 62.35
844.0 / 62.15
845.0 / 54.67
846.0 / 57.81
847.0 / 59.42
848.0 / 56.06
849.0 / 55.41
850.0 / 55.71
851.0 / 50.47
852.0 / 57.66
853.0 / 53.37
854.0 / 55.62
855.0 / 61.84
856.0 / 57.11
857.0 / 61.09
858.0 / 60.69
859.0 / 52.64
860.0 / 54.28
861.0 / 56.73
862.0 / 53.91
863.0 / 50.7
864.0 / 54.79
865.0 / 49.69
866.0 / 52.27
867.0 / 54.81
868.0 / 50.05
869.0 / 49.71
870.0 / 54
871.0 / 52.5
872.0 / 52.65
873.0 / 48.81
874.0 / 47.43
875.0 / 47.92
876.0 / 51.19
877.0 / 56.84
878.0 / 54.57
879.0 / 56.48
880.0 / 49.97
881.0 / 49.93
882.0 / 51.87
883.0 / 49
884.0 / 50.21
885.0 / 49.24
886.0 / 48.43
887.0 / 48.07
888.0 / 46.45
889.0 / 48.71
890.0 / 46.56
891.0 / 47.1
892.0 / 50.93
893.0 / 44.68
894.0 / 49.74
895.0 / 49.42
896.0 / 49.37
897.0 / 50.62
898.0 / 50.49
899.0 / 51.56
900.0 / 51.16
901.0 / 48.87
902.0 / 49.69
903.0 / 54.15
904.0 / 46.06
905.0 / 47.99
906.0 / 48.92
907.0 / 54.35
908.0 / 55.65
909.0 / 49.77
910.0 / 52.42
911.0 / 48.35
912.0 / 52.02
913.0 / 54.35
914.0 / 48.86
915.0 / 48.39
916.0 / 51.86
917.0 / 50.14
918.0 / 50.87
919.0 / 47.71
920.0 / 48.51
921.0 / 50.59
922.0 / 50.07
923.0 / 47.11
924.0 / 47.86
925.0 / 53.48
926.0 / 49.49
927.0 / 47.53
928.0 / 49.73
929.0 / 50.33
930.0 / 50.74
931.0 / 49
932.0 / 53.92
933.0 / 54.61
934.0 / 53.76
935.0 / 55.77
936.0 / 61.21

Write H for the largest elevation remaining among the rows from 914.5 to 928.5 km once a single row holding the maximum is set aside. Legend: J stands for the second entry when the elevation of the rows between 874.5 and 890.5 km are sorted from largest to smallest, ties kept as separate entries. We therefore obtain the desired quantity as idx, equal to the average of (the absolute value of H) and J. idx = 54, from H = 51.86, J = 56.48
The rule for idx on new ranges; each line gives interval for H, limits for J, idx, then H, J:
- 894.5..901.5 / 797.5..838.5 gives 59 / 51.16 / 67.19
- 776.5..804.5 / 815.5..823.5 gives 57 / 52.62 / 61.27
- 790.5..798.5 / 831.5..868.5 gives 57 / 46.76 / 66.8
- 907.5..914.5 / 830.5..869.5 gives 61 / 54.35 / 66.8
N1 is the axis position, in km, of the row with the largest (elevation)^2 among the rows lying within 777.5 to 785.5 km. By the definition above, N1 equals 784.0 km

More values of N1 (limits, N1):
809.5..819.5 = 819.0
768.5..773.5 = 770.0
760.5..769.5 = 761.0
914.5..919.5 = 916.0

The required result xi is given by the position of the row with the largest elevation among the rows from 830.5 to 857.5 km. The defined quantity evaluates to 833.0 km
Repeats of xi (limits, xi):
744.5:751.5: 747.0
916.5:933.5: 933.0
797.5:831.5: 829.0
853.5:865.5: 855.0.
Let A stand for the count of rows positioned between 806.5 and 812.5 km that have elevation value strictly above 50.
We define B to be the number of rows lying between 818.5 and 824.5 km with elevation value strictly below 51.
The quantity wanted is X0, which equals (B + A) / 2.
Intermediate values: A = 6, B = 0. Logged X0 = 3.0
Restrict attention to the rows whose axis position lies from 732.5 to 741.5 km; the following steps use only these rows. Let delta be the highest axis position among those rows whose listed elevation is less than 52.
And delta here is 741.0 km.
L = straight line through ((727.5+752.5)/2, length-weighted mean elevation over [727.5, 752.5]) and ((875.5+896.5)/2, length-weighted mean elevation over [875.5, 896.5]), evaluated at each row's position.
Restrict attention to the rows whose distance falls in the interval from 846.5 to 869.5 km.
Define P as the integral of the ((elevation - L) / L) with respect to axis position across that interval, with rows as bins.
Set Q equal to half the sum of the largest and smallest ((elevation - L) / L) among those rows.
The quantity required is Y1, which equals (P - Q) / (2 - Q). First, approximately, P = 3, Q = 0.14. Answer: 1.4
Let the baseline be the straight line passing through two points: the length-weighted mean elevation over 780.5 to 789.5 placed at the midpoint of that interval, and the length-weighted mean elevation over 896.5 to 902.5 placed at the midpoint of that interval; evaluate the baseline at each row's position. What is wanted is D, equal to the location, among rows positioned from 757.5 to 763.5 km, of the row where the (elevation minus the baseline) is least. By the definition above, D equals 763.0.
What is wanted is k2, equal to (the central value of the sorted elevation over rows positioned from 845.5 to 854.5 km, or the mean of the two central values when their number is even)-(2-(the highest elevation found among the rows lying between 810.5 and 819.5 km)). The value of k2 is 117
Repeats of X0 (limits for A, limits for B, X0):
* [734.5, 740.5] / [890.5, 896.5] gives 3.0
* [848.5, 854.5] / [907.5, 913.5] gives 4.0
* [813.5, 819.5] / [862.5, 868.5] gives 4.5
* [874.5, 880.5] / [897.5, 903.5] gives 3.5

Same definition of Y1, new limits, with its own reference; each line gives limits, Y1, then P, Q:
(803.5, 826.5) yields 2.5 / 5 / 0.21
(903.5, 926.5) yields -0.2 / 0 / 0.00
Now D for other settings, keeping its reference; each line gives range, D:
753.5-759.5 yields 758.0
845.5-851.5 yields 851.0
